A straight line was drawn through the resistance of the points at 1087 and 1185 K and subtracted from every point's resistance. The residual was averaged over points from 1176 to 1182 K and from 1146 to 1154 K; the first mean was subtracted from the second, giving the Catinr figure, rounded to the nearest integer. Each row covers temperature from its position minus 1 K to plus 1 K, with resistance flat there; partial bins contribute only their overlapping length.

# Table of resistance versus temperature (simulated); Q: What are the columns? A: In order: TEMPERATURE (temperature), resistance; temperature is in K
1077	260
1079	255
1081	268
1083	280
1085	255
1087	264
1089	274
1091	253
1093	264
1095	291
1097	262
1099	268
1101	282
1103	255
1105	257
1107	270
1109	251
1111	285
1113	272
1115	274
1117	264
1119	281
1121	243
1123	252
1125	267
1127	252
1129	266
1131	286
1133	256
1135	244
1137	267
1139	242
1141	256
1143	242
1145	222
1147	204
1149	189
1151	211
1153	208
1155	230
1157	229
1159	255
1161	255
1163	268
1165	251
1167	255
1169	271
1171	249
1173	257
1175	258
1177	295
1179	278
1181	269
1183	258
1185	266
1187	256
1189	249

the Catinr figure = -77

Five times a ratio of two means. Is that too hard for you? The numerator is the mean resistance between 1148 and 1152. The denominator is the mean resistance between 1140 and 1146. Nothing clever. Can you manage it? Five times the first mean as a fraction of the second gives 4.17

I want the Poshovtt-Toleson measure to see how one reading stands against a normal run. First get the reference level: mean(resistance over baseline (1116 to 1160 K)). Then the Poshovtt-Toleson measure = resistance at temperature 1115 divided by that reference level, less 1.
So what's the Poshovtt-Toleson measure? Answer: 0.12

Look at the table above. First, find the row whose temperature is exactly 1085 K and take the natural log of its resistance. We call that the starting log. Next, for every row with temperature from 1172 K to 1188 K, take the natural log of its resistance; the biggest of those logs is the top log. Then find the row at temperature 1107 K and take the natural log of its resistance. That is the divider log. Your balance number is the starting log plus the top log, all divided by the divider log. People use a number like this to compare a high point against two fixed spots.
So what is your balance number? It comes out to 2.01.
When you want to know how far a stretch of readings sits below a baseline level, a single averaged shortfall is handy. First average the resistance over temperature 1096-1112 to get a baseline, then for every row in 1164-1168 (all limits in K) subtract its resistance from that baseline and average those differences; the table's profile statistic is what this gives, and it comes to 13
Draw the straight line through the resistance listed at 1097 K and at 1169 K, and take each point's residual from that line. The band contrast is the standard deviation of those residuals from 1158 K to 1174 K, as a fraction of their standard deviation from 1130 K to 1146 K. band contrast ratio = 0.40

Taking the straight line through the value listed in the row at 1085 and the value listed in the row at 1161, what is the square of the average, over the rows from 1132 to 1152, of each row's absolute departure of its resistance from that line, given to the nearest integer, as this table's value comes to 600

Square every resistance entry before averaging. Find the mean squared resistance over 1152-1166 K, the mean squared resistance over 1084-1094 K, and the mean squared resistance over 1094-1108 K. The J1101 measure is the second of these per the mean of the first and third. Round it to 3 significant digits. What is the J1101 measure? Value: 1.04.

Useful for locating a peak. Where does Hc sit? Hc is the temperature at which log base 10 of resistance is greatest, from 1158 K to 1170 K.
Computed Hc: 1169 K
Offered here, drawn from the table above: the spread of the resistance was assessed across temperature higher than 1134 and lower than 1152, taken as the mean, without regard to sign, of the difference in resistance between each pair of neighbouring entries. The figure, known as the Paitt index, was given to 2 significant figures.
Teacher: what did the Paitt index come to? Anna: 19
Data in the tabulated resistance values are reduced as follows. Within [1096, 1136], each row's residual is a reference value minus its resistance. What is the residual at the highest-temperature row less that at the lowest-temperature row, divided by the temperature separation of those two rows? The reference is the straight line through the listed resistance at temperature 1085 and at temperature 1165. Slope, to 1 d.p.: 0.4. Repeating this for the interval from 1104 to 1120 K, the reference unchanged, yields -1.8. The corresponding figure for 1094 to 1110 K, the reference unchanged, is 2.8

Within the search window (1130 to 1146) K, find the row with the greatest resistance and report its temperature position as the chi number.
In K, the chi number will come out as 1131 K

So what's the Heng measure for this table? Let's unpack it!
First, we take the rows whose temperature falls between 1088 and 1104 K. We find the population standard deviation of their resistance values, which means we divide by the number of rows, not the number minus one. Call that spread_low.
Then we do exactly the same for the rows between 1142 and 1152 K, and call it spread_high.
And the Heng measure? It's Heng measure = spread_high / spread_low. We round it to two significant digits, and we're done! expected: 1.4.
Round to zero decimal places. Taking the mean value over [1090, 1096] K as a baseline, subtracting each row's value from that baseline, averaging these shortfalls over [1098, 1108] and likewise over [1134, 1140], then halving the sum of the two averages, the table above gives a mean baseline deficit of 11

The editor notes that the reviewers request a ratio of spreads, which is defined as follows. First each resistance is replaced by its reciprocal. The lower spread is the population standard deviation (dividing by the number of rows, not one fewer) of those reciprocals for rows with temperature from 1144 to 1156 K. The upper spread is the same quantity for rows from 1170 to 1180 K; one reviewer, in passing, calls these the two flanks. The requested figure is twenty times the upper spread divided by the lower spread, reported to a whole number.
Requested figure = 15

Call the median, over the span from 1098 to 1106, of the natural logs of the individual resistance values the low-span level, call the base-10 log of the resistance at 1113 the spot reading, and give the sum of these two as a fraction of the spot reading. 3.29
